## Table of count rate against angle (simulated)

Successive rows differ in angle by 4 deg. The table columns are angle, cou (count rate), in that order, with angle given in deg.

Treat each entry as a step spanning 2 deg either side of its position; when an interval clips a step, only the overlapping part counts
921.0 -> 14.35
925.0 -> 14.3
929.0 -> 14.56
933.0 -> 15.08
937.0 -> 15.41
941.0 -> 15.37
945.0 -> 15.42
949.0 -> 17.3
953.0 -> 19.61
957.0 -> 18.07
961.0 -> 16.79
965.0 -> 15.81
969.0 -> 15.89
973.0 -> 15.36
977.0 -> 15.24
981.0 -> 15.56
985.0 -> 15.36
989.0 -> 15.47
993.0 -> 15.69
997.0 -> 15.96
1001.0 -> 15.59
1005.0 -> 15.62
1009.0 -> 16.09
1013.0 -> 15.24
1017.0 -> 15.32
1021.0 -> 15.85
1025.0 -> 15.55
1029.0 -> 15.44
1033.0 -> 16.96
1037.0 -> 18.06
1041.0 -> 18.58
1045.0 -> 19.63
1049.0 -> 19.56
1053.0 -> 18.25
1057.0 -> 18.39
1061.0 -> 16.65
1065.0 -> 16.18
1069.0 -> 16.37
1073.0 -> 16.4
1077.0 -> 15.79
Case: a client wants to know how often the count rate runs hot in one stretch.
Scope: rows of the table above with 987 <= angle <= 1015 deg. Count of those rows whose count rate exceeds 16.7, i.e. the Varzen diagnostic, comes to 0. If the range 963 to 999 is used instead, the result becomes 0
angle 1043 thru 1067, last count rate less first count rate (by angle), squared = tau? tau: 11.9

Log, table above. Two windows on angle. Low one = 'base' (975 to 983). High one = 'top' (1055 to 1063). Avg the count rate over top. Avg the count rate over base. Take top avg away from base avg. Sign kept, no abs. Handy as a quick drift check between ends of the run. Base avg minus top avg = -2.1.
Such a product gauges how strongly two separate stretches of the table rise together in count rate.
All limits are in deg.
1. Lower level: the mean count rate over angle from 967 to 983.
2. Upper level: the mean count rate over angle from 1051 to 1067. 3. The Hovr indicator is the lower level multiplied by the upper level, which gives 269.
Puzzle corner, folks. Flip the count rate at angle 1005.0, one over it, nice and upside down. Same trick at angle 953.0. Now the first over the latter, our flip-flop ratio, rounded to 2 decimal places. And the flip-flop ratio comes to 1.26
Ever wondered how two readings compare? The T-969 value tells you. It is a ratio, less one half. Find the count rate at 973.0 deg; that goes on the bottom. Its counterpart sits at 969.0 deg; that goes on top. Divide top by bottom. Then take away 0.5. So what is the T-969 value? 0.53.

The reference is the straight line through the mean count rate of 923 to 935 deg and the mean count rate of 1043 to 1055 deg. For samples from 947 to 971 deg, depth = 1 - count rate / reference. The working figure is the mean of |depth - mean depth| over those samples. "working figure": 0.084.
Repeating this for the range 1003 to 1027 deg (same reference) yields 0.020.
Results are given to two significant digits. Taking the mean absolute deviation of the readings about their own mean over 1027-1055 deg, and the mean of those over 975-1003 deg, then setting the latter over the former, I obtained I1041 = 15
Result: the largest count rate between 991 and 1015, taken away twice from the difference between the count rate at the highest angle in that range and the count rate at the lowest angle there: -32.6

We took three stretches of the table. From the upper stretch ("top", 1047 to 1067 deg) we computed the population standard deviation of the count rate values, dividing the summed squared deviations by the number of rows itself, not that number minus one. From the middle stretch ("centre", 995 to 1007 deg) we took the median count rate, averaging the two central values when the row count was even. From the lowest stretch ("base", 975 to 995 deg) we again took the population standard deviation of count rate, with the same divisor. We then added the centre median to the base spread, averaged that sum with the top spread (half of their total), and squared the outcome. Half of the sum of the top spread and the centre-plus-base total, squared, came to 72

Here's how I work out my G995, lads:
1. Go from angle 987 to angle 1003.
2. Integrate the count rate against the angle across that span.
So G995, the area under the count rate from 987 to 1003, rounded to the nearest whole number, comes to 251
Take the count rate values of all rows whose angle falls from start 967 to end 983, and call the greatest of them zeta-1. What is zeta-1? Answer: 15.89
